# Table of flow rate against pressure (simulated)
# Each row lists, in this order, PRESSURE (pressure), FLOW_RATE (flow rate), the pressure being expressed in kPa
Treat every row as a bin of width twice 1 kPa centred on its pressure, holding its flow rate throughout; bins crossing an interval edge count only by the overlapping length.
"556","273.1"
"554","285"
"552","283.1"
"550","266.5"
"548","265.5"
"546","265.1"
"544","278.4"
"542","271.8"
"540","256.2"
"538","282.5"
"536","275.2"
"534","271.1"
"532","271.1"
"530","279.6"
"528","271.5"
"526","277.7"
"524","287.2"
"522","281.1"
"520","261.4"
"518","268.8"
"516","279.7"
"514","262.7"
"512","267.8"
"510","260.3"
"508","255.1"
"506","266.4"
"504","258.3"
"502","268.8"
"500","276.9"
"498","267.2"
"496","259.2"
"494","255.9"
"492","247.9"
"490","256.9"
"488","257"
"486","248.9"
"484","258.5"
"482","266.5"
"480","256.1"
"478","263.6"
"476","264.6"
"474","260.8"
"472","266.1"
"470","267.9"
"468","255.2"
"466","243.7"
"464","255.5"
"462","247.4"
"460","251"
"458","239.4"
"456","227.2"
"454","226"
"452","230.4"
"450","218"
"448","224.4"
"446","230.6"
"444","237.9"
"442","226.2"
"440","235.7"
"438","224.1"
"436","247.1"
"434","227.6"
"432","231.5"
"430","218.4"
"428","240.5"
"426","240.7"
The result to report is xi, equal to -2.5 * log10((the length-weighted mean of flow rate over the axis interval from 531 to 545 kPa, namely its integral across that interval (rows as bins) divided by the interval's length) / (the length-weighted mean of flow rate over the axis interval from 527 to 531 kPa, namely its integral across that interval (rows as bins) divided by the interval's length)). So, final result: 0.0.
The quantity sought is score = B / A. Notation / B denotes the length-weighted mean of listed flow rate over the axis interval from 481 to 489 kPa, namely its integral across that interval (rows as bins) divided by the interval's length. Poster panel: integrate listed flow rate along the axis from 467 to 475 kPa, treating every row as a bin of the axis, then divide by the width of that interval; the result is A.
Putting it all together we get 0.98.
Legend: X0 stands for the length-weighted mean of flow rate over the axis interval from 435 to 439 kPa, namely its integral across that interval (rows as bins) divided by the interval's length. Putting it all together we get 236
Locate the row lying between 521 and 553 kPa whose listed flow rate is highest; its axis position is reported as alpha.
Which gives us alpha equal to 524 kPa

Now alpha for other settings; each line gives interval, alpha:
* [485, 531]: 524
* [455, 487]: 470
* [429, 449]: 436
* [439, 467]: 464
